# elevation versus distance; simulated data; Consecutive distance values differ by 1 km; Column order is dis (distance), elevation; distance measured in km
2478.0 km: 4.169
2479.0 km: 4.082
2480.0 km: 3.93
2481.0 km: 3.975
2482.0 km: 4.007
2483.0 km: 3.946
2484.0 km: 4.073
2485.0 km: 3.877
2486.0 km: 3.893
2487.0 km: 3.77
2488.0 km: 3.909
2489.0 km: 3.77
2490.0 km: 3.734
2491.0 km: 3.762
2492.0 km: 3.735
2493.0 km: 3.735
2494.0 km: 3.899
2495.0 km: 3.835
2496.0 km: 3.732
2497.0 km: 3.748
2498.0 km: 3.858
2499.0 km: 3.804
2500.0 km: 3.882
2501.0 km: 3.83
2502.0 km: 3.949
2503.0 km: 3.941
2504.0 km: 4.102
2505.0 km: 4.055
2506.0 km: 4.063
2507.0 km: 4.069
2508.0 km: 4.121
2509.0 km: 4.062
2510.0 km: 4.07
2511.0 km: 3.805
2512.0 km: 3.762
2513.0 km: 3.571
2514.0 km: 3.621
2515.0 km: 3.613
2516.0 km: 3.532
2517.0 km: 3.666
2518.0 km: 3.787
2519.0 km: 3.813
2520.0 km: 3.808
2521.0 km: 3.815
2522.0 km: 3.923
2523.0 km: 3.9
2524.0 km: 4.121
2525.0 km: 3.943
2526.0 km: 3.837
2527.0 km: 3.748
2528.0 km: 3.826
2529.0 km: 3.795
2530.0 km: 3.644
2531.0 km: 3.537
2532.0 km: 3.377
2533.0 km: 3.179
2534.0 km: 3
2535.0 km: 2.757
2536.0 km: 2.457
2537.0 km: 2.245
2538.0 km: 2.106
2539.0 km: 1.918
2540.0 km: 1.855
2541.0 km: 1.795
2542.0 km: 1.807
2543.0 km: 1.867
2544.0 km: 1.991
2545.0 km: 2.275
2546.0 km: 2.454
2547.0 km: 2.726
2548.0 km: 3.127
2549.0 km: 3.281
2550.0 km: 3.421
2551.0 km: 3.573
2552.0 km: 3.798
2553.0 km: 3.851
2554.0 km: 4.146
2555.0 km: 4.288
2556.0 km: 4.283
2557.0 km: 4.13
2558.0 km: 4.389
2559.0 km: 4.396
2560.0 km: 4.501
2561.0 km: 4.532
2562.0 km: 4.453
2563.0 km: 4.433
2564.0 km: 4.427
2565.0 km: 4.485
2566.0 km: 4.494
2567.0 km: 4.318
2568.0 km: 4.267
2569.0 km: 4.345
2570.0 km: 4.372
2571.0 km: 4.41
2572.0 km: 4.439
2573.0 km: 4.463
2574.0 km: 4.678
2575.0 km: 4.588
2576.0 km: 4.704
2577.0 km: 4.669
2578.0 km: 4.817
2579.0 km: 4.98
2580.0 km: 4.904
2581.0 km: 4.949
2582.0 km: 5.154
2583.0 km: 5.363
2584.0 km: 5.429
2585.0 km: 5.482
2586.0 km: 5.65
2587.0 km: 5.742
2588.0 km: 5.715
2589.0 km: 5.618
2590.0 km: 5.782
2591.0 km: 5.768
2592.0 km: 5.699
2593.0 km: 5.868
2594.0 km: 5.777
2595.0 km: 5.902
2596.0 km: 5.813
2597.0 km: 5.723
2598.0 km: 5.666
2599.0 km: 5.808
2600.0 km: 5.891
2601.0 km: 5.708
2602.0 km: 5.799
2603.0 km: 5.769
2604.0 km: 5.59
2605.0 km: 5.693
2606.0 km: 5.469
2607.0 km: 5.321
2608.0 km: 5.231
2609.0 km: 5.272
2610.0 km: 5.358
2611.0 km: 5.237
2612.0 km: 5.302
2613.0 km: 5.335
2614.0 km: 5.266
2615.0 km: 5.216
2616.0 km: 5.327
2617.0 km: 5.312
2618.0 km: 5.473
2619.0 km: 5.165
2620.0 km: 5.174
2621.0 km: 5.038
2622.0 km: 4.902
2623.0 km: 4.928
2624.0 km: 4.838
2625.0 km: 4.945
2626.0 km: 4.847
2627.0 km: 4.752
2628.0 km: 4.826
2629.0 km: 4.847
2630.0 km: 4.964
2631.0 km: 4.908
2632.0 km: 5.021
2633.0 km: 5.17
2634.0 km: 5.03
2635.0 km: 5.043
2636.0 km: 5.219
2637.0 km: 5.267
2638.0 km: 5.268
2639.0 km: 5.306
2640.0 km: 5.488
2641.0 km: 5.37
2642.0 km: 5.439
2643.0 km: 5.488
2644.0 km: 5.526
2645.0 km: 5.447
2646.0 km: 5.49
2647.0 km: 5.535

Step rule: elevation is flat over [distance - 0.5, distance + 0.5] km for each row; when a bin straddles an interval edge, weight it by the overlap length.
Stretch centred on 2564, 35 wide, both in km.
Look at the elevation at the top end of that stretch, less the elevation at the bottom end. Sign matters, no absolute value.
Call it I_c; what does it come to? 2.2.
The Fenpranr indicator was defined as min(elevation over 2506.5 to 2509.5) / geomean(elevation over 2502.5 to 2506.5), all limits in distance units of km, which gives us 1.0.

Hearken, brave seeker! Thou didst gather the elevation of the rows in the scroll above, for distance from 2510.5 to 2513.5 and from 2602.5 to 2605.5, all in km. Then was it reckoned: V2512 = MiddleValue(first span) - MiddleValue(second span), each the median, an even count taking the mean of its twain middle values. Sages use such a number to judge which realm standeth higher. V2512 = -1.93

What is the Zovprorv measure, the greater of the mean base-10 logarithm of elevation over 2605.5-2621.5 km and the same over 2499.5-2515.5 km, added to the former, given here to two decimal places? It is 1.45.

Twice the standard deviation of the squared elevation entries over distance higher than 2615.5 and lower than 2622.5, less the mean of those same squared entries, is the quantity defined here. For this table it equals -23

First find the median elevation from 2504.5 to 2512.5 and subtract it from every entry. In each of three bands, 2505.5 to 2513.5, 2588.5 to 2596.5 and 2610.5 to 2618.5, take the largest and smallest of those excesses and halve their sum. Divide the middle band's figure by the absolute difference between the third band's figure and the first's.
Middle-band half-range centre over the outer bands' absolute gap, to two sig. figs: 1.1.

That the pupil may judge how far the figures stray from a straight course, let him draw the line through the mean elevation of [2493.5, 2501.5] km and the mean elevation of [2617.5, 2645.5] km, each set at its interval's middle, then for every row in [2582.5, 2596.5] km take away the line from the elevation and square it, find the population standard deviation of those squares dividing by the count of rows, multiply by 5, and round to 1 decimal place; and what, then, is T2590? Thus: 1.1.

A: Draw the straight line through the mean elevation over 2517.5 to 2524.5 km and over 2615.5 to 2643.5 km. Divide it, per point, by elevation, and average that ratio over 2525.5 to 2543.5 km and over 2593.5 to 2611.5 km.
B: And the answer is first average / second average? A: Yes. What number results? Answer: 1.82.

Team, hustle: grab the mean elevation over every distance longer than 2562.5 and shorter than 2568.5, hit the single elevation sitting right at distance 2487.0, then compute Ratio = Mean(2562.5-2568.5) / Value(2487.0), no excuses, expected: 1.17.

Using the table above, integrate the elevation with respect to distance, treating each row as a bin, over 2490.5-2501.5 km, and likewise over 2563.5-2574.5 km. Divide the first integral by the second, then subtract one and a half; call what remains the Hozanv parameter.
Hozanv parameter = -0.641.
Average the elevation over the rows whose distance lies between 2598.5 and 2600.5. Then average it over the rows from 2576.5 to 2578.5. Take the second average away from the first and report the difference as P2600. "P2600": 1.1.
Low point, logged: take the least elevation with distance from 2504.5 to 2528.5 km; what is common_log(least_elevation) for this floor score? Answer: 0.55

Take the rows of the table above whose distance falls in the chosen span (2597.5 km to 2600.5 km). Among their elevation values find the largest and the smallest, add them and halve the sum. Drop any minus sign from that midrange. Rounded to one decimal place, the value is 5.8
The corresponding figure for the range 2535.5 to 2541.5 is 2.1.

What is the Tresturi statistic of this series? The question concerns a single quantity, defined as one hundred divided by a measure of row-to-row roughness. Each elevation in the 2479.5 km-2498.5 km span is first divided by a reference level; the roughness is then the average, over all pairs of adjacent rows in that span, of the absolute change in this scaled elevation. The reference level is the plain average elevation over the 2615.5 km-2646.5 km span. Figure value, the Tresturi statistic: 6508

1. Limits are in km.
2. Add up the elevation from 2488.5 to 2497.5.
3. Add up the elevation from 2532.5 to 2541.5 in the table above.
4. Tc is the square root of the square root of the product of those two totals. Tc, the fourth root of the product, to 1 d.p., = 5.2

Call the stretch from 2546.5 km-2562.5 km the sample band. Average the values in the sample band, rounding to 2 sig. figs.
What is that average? 3.9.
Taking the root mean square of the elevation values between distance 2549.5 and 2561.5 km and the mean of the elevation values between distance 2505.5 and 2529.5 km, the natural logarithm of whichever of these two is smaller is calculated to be 1.35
